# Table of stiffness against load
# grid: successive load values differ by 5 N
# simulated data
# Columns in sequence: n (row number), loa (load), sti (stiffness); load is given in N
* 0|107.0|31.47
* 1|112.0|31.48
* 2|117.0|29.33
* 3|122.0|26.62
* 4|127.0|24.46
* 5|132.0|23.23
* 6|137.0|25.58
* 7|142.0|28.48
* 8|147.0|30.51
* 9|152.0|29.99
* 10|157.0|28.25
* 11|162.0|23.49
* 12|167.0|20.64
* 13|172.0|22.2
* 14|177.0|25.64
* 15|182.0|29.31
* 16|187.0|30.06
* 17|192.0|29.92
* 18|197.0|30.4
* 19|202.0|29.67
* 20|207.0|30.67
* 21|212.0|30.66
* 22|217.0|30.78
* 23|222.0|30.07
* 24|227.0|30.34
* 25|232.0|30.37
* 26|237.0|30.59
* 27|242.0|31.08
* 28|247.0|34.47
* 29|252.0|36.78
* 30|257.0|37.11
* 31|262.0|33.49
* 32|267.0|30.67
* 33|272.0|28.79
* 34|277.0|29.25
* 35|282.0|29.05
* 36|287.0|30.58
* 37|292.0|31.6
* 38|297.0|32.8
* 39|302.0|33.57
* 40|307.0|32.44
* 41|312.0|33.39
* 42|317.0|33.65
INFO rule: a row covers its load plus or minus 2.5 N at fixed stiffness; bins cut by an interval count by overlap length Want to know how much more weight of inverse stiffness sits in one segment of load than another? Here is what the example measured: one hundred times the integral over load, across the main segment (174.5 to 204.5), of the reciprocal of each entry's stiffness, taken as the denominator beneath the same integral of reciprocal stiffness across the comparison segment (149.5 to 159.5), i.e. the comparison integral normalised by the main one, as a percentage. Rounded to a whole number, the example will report 33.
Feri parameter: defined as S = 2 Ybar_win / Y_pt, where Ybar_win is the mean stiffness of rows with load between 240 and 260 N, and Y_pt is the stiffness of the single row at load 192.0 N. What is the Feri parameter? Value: 2.33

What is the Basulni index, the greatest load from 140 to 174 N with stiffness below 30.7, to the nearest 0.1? 172.0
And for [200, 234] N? 232.0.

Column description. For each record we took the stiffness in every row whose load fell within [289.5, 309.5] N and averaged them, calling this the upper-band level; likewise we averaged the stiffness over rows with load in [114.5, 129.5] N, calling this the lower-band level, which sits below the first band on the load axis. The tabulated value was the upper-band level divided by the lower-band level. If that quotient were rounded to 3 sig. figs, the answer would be 1.22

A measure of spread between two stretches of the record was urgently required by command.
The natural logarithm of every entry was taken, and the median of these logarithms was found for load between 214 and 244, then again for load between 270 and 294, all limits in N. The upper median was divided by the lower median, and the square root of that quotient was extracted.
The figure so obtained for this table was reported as 0.99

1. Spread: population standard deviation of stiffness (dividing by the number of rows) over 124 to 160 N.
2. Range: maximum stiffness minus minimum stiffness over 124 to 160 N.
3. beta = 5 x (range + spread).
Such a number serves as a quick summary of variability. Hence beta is 49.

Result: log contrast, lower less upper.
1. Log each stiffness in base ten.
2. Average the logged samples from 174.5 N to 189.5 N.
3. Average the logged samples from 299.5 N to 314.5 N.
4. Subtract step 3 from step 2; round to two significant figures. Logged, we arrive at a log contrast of -0.069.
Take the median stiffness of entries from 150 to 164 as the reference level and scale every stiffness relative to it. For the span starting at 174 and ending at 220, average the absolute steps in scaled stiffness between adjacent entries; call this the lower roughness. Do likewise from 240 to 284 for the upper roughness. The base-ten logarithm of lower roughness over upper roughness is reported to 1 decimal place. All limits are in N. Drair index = -0.3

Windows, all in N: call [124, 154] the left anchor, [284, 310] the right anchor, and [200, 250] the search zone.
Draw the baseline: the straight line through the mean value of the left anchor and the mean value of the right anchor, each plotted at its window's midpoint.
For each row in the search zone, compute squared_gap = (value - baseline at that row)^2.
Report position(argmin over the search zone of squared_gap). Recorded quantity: 232.0 N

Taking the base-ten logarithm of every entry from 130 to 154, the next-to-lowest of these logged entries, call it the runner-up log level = 1.41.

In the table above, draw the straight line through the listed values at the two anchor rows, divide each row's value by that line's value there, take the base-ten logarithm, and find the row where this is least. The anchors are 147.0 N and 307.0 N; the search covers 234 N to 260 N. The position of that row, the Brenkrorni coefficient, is 237.0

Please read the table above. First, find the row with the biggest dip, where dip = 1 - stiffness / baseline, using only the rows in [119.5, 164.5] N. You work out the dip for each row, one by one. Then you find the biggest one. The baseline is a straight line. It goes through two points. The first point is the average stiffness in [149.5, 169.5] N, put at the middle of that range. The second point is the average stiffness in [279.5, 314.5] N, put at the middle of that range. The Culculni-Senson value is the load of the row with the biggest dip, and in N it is 162.0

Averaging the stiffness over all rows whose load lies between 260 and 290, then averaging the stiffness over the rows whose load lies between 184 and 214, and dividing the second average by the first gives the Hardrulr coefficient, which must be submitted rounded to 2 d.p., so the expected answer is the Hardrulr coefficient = 1.00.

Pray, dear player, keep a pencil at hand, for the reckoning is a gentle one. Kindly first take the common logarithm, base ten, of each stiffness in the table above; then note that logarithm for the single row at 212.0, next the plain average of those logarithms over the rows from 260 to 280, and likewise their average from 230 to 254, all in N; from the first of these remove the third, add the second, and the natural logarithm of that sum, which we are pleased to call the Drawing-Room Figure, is 0.38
